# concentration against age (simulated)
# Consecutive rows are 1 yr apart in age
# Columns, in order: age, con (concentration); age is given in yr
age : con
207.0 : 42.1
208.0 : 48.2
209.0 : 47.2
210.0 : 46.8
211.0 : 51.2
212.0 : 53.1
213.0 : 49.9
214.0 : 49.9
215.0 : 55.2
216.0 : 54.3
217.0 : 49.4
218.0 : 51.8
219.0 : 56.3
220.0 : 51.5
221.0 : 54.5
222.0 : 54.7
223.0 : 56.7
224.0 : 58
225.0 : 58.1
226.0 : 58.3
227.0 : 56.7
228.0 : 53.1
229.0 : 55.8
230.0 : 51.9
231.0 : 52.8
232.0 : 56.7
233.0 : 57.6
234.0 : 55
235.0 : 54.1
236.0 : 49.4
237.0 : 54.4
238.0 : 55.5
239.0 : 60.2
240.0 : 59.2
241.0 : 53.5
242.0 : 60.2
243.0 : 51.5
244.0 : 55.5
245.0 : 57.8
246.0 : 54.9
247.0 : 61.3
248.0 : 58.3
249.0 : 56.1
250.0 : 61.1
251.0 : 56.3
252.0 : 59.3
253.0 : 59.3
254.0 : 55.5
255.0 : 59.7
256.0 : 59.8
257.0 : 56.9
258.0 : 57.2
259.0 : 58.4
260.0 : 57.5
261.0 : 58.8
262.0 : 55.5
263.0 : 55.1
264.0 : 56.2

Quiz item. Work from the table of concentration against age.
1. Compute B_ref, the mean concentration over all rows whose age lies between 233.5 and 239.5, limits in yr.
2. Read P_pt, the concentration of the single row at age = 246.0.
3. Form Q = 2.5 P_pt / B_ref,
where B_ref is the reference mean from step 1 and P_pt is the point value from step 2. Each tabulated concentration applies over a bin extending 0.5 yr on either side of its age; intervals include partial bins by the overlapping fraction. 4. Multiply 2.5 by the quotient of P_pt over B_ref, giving 2.51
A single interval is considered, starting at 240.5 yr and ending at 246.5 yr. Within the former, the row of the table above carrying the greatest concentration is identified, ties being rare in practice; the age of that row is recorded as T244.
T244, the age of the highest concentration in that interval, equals 242.0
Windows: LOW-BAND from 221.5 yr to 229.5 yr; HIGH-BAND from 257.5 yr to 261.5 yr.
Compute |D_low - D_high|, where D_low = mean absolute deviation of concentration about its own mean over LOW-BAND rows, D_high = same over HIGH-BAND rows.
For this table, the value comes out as 0.8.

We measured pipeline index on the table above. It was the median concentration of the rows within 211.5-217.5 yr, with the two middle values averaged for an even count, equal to 51.5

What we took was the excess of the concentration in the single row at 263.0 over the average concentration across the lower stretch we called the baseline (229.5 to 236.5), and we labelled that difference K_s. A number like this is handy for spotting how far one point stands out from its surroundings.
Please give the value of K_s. 1.2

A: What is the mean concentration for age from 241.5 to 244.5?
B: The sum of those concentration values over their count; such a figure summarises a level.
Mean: 55.7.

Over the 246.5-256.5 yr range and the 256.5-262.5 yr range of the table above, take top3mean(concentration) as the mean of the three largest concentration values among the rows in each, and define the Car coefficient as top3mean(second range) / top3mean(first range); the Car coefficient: 0.959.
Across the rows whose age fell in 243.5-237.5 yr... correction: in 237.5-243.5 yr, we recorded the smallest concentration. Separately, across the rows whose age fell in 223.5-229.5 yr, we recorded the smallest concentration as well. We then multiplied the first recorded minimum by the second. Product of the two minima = 2735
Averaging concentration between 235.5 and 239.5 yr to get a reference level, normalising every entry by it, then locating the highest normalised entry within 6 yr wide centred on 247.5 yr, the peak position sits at 247.0 yr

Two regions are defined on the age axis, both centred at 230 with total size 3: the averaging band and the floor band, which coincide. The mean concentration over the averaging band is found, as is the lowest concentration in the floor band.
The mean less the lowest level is 2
